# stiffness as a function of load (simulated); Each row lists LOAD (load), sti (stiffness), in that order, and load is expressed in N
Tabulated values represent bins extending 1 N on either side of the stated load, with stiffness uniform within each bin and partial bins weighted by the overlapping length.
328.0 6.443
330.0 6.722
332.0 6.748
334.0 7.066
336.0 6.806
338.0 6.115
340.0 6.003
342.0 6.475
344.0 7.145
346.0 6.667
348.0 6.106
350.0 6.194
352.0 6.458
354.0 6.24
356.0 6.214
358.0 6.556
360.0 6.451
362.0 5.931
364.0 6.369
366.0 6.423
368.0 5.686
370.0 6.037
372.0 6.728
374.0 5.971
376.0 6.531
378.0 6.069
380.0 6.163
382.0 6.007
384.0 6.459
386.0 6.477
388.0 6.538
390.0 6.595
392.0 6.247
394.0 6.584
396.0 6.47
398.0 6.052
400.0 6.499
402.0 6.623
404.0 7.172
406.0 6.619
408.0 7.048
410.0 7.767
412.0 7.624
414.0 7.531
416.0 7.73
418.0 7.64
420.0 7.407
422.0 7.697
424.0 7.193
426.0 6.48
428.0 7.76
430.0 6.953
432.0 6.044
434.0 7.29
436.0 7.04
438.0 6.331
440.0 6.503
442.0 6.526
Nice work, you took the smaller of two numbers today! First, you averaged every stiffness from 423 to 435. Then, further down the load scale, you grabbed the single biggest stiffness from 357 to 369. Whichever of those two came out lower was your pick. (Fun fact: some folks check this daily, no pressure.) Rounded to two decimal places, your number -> 6.56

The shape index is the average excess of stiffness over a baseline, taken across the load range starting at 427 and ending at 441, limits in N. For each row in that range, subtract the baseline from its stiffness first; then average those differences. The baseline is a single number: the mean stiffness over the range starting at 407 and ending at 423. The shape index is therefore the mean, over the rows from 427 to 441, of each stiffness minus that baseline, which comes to -0.71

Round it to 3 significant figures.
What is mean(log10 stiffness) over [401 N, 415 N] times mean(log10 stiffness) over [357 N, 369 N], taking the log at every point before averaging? 0.680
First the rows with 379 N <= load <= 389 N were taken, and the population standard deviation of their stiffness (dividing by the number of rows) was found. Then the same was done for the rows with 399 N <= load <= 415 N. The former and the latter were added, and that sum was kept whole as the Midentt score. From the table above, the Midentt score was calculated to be 0.67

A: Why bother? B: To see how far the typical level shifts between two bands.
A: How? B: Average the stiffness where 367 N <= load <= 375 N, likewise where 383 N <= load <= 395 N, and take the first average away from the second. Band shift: 0.4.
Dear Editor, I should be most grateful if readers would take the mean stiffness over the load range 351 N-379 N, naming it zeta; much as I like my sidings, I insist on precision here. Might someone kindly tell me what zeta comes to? 6.26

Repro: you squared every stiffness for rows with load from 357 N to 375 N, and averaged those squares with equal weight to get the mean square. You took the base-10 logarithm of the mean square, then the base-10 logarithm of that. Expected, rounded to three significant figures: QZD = 0.202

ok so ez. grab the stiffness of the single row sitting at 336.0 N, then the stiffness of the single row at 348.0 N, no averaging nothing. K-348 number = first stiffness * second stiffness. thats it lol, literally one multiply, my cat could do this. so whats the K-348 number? 42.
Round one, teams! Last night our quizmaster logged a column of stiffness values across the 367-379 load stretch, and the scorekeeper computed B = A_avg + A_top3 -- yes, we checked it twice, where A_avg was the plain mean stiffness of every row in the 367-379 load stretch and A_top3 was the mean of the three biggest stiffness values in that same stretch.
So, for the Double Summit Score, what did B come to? 12.6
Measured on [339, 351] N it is 13.2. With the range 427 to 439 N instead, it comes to 14.3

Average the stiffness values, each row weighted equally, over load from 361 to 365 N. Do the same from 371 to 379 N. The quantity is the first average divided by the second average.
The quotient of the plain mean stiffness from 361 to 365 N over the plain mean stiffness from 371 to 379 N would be 0.97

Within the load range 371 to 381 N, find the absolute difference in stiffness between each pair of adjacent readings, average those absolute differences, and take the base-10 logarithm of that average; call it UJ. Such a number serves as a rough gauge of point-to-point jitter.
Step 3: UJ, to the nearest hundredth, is -0.33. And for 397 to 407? -0.38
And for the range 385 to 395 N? -0.70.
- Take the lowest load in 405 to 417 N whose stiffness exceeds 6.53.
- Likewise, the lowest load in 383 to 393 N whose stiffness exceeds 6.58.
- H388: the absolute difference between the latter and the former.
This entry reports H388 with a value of 16 N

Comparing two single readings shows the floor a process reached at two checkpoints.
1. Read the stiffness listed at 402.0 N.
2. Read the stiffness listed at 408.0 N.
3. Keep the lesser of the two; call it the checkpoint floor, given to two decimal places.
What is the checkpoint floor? 6.62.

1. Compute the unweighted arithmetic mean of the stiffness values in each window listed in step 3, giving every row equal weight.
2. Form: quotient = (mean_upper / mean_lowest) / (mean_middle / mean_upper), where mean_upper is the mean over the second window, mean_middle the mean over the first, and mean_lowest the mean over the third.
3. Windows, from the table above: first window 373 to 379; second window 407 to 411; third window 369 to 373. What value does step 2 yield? 1.39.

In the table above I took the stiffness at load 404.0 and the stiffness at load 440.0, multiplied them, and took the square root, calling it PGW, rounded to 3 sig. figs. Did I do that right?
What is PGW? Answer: 6.83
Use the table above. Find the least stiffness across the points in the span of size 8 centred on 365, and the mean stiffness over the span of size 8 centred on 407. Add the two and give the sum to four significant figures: 12.84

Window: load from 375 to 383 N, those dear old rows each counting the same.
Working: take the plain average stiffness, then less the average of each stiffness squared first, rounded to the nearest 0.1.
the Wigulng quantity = -32.2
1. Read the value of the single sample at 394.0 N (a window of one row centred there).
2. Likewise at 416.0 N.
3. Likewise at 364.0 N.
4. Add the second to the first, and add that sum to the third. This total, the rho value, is 20.7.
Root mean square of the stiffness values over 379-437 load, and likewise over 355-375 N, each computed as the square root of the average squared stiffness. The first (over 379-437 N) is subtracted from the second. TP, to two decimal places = -0.67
